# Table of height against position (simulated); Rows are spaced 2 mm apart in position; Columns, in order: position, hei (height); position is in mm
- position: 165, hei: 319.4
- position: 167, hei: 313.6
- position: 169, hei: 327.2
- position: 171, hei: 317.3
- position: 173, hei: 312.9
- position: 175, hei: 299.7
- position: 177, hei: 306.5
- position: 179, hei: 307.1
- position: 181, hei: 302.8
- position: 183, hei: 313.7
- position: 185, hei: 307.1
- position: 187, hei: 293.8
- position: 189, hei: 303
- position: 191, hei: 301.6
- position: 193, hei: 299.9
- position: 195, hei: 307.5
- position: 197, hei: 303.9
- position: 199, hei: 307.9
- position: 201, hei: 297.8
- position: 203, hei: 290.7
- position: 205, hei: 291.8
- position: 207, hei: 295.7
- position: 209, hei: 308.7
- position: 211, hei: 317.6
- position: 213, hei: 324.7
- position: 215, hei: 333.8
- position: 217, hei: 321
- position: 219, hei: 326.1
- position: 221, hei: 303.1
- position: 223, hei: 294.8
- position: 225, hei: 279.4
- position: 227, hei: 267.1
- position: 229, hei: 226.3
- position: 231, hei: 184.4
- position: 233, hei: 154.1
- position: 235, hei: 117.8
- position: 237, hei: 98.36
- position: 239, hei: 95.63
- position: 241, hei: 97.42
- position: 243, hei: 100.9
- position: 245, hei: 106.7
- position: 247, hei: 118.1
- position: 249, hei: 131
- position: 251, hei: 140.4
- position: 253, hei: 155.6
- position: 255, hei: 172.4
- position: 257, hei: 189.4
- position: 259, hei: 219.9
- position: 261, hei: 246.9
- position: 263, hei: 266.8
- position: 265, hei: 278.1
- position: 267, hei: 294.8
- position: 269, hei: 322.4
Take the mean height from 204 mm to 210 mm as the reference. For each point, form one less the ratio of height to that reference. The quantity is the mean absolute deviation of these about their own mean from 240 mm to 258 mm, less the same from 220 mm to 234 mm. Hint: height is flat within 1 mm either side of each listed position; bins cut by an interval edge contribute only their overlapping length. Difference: -0.07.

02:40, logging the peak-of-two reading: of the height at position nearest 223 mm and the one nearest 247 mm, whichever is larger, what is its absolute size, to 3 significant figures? 295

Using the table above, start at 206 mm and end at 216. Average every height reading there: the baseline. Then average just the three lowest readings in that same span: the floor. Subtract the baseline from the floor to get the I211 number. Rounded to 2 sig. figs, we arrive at -8.8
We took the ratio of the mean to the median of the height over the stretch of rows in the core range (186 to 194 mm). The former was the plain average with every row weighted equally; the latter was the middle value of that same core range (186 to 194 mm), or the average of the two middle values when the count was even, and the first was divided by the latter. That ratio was 1.00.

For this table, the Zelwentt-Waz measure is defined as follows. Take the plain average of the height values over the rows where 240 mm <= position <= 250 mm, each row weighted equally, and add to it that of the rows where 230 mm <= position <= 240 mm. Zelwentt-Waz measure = 241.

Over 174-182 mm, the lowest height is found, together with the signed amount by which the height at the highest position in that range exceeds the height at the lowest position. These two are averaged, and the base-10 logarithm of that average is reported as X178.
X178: 2.18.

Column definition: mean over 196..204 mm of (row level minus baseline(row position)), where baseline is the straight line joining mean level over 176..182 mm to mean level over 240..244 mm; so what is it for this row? 63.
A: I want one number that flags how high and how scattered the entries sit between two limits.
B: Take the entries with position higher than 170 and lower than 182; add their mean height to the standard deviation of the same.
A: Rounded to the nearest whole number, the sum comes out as 314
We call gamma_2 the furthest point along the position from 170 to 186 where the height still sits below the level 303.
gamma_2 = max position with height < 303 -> 181 mm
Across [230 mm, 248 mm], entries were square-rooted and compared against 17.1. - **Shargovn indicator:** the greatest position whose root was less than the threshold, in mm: 247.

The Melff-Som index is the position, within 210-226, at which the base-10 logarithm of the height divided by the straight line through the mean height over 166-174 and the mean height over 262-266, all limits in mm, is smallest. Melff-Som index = 225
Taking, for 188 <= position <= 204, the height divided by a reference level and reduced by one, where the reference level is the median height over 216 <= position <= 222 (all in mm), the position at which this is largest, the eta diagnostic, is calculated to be 199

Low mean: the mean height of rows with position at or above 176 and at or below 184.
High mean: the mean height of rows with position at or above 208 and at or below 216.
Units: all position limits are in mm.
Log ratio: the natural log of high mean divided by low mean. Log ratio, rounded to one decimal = 0.0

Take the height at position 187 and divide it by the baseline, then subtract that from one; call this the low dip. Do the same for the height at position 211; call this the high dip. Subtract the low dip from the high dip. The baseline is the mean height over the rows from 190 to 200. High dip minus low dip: -0.1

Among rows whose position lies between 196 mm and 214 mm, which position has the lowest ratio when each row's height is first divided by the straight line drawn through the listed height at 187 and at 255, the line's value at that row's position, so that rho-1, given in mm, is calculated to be 203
